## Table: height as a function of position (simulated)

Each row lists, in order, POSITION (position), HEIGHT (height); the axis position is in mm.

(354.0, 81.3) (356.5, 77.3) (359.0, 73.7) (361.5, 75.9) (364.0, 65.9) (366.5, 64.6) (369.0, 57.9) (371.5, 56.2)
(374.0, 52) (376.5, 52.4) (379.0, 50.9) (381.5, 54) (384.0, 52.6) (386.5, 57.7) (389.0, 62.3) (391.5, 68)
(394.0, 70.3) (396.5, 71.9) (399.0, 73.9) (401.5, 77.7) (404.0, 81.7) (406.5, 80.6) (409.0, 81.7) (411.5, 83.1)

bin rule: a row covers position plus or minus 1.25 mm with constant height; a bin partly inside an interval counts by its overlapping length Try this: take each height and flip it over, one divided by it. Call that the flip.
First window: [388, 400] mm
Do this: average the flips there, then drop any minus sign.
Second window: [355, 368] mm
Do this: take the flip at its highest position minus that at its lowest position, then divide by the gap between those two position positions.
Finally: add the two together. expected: 0.0147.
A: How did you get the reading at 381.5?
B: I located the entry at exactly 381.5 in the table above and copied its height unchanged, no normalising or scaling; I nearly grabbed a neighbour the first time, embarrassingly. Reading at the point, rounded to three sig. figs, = 54.0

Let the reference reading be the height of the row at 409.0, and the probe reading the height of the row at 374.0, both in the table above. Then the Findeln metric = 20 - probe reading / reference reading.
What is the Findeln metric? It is 19.4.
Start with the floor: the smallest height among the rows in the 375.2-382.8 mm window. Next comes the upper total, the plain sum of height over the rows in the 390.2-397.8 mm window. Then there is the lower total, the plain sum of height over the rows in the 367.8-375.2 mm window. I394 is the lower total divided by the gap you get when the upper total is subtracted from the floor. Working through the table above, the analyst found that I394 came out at -1.04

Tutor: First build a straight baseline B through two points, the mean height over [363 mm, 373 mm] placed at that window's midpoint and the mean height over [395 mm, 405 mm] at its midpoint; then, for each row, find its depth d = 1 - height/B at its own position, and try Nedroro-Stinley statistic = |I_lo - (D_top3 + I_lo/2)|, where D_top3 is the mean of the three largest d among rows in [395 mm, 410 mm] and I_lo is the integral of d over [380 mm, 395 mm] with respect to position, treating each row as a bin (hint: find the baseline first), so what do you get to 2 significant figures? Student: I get 1.0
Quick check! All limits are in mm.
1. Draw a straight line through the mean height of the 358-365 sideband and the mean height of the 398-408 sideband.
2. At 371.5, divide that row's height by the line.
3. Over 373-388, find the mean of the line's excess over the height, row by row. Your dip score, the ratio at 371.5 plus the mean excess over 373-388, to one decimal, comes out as 22.4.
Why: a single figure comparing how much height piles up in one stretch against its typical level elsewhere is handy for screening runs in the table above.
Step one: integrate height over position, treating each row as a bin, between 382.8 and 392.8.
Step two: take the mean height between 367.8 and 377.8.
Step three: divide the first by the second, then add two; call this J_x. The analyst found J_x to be 13.0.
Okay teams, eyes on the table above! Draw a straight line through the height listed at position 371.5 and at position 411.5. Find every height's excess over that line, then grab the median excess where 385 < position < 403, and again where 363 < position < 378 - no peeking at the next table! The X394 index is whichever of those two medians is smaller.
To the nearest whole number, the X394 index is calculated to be -1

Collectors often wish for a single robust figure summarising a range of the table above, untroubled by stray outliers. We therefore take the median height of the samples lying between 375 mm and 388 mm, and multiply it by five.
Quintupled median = 263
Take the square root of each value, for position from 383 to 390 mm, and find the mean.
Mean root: 7.6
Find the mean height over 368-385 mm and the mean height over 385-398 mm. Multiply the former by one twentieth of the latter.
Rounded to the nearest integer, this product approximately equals 177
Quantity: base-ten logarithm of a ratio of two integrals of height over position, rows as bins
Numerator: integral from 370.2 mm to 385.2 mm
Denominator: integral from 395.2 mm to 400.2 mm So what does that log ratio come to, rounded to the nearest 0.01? 0.34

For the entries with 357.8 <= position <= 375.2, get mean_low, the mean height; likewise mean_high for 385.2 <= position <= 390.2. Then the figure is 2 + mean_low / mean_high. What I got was 3.1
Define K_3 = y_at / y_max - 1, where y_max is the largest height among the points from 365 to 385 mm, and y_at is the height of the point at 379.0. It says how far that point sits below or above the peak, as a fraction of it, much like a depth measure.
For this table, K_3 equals -0.21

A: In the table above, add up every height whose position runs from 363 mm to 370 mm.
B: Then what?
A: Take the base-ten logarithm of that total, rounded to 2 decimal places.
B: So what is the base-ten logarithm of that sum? 2.28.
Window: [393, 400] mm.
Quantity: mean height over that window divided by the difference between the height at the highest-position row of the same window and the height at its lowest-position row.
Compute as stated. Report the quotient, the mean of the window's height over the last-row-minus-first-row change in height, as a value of 20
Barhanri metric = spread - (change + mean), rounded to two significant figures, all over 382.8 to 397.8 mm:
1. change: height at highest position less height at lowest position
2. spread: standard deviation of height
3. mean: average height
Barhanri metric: -76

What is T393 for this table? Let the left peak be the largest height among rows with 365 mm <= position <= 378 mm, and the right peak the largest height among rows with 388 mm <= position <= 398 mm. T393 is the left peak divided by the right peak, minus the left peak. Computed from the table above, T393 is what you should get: -63.7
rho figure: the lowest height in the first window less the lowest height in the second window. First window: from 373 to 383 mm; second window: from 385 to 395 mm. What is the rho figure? -7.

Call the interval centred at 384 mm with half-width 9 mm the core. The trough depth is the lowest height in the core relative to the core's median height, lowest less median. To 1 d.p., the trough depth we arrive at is -3.1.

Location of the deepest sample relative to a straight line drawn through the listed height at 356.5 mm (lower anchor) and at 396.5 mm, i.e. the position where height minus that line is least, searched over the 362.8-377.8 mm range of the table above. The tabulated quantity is 374.0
